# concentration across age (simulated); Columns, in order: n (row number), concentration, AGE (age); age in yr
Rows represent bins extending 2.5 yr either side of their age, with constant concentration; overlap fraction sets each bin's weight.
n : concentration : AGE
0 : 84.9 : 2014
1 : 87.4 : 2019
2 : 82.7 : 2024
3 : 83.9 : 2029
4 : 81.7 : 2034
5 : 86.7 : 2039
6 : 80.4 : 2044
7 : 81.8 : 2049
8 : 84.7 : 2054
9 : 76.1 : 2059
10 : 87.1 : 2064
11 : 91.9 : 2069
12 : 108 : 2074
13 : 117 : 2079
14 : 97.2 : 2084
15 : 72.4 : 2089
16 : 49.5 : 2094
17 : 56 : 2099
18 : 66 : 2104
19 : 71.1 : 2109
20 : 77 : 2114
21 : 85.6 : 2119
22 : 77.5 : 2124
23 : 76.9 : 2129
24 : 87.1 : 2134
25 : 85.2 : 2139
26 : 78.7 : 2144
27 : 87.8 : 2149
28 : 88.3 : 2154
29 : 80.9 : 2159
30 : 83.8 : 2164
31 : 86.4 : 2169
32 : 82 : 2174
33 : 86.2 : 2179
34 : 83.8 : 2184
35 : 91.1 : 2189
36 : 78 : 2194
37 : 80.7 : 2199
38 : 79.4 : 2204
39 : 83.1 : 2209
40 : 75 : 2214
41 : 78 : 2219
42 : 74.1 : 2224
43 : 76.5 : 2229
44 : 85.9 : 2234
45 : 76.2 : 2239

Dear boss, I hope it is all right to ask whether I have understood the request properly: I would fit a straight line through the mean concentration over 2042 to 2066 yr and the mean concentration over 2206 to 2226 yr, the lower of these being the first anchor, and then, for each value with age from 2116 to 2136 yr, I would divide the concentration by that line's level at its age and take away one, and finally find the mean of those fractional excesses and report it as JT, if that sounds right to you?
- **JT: 0.02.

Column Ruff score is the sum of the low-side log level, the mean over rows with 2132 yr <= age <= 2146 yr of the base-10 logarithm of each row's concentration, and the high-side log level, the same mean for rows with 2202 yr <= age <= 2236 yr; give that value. 3.82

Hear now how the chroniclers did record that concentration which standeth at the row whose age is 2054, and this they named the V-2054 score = 84.7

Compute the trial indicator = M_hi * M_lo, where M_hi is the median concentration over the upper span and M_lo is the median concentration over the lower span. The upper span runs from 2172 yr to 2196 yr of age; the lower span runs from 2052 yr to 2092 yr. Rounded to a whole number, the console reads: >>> 7500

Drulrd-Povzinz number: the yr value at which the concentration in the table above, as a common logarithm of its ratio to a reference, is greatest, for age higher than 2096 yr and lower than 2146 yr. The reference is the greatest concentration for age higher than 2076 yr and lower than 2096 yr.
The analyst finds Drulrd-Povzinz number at 2134 yr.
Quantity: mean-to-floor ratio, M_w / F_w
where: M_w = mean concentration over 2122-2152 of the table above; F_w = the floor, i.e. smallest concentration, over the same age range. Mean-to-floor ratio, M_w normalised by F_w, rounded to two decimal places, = 1.07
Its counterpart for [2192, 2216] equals 1.06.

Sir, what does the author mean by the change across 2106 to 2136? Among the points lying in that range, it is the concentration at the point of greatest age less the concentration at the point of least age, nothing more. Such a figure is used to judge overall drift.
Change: 16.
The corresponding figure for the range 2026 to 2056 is 1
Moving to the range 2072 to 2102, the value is -52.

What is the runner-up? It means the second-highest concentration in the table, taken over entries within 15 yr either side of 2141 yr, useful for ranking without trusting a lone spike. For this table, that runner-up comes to 87.8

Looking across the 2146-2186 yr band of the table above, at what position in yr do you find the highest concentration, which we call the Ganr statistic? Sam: 2154 yr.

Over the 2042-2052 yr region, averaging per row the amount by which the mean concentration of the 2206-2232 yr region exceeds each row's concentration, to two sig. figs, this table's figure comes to -3.8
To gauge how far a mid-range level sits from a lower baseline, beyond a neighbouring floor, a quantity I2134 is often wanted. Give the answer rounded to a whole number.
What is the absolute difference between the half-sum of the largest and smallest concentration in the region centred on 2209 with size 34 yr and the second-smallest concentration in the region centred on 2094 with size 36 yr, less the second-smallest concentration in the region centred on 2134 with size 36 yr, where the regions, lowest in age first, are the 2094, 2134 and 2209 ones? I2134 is -55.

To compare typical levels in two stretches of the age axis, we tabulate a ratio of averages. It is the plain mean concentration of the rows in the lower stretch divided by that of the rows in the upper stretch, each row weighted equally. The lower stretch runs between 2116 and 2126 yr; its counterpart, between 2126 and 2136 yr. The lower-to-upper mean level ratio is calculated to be 1.0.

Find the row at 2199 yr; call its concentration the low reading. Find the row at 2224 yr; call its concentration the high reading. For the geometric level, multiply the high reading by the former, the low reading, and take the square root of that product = 77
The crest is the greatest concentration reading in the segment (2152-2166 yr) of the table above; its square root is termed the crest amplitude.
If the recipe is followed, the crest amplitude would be 9.4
